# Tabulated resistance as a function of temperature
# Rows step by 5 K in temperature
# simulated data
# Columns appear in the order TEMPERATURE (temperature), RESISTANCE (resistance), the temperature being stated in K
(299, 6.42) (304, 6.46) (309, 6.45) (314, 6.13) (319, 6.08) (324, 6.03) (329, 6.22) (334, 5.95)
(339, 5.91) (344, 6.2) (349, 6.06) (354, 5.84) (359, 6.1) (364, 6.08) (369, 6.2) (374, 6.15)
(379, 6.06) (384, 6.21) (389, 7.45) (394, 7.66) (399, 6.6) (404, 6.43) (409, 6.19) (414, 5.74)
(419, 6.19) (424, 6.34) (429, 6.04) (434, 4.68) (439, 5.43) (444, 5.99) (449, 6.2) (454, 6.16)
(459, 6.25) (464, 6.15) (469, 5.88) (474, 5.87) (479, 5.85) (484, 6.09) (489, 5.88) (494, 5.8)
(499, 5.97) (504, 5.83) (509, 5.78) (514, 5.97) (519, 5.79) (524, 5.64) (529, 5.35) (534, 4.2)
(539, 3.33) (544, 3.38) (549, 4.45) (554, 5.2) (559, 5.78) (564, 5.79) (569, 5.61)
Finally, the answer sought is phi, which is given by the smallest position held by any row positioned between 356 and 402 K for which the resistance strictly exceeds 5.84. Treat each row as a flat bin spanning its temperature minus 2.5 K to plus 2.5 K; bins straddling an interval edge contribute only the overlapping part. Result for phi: 359 K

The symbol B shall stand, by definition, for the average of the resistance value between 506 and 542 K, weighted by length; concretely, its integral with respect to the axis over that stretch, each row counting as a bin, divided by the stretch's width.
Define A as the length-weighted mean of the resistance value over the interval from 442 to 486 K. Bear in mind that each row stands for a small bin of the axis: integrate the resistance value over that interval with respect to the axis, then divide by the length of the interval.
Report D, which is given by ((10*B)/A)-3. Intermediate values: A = 6.05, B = 5.14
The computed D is 5.5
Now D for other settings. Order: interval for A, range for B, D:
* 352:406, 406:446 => 6.1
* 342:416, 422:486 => 6.3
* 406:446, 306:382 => 7.5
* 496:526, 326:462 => 7.6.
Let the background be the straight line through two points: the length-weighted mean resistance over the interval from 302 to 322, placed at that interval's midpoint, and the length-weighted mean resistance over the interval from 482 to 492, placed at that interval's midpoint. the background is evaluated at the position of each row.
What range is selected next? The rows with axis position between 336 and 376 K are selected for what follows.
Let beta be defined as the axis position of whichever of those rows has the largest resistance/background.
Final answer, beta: 369 K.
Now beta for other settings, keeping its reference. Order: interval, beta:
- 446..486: 459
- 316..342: 329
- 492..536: 514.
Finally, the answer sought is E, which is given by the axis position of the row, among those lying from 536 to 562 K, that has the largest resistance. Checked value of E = 559 K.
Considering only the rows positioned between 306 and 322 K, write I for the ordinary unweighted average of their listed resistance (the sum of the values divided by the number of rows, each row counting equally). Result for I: 6.22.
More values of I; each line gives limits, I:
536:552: 3.72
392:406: 6.90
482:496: 5.92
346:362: 6.00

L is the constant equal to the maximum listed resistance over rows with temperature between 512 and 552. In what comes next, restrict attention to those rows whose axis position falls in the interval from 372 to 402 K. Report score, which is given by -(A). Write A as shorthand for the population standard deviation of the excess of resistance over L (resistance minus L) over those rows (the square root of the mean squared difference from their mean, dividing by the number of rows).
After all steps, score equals -0.64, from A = 0.64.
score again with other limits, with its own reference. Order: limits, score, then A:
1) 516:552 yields -0.95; 0.95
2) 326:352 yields -0.13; 0.13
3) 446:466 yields -0.04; 0.04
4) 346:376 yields -0.11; 0.11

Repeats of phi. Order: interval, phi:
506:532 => 514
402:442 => 404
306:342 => 309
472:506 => 474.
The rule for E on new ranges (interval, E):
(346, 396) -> 394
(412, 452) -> 424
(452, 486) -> 459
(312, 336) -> 329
